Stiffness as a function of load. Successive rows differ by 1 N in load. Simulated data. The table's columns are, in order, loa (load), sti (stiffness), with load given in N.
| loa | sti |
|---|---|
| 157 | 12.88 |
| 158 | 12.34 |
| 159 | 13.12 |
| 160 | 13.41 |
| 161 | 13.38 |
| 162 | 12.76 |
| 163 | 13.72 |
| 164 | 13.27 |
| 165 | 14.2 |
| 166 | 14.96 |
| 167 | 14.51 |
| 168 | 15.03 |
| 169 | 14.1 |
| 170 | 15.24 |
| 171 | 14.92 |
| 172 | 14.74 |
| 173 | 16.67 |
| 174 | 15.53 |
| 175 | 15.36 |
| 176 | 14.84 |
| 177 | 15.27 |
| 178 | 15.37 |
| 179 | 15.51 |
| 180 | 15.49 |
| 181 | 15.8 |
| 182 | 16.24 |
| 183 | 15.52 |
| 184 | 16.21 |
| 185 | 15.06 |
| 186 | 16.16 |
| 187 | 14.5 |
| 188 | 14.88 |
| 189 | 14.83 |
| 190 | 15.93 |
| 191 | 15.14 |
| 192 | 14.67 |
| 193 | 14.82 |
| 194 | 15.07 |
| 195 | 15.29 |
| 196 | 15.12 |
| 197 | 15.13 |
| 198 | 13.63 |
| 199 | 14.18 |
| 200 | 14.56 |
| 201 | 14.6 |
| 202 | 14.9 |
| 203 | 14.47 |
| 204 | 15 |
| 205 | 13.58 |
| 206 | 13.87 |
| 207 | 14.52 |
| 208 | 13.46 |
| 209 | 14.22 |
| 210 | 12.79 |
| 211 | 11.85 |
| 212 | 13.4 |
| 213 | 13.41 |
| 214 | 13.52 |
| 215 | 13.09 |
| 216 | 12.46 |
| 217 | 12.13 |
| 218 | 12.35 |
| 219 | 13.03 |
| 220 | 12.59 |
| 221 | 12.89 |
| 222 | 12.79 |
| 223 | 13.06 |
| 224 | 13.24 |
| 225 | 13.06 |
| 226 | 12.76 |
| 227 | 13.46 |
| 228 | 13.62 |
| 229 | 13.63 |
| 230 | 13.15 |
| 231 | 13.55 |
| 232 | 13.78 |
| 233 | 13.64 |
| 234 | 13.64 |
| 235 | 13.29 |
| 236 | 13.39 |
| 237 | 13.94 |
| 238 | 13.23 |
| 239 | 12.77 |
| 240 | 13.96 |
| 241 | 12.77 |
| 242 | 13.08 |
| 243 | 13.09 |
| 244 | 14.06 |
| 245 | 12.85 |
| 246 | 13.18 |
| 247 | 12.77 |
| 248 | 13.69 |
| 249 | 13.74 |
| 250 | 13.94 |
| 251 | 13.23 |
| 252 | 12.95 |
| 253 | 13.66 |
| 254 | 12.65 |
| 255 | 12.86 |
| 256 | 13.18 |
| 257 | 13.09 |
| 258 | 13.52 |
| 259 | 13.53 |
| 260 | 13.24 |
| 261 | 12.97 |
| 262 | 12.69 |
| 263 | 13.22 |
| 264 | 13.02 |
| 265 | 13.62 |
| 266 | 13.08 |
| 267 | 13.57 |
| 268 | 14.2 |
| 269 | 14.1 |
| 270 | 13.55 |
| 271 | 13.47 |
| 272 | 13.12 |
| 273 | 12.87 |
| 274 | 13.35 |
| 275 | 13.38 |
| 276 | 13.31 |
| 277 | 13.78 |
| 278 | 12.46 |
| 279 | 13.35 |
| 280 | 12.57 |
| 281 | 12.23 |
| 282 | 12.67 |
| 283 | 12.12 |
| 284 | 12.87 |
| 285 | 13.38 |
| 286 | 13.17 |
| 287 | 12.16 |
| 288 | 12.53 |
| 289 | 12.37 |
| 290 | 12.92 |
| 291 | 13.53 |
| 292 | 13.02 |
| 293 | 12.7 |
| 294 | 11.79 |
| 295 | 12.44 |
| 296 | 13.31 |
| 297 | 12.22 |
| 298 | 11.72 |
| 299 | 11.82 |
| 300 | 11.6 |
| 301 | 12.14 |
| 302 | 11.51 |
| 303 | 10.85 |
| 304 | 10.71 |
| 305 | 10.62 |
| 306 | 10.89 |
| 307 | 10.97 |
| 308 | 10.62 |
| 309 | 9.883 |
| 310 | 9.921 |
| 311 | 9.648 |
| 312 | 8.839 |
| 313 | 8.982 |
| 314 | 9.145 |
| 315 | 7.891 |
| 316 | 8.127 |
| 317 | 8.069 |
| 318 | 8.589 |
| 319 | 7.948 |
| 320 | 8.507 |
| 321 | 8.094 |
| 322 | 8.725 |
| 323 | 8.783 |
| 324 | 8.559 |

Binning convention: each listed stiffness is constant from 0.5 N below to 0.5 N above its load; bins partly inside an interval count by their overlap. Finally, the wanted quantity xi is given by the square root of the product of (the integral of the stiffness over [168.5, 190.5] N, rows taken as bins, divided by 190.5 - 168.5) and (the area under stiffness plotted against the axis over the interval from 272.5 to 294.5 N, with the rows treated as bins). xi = 66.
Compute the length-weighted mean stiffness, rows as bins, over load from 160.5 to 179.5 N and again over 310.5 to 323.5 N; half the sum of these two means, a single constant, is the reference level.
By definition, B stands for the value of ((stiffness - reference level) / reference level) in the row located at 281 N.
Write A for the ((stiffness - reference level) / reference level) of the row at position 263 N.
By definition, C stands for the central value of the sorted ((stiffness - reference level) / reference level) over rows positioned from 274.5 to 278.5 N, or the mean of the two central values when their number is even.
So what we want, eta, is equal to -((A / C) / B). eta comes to -18.1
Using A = 0.14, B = 0.05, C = 0.15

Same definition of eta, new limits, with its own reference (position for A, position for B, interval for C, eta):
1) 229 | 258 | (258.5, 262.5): -8.4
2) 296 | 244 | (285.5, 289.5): -9.9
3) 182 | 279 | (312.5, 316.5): 10.1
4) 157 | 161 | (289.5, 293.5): -6.2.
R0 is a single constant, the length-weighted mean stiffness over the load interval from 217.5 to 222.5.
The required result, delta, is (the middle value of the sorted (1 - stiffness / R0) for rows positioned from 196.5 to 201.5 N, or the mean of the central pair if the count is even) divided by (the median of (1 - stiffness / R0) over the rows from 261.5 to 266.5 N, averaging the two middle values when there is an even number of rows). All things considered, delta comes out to 5.2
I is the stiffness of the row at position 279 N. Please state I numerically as 13.35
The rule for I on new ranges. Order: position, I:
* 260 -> 13.24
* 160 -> 13.41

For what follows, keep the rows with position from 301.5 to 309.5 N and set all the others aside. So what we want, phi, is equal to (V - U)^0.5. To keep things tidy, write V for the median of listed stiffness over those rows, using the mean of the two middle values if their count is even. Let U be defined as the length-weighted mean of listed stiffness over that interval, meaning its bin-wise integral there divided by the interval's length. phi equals 0.15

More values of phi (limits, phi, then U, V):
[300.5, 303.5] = 0.10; 11.5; 12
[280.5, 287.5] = 0.11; 12.7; 13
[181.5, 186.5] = 0.57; 15.8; 16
